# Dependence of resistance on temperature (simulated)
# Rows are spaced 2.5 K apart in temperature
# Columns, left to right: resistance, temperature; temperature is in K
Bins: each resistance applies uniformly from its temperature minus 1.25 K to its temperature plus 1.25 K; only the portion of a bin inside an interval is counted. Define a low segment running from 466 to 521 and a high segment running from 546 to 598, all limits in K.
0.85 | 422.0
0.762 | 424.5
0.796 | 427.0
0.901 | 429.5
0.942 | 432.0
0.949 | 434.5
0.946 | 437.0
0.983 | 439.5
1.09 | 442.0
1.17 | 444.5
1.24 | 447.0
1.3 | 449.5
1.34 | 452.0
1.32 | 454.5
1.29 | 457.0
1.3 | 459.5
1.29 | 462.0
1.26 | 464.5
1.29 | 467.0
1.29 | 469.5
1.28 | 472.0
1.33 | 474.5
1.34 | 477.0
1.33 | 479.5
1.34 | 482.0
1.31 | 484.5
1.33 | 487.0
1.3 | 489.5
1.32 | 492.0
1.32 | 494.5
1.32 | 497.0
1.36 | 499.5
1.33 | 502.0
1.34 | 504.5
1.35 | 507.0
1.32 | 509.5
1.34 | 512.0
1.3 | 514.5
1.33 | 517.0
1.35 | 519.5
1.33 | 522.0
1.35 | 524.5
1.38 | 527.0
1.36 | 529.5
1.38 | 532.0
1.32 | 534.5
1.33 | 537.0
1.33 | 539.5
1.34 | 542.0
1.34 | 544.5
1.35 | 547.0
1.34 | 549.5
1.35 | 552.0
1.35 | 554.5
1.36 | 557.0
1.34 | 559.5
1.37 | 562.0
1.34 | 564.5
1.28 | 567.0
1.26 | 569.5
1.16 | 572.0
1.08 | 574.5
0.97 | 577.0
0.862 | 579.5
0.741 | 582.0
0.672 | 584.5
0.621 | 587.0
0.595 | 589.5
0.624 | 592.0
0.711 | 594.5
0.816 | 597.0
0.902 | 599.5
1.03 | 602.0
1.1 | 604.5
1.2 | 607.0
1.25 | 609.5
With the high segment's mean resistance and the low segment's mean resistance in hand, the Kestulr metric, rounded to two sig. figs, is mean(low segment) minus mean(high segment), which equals 0.27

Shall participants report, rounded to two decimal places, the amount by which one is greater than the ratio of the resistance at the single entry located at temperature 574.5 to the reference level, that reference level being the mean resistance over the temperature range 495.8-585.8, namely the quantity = 0.15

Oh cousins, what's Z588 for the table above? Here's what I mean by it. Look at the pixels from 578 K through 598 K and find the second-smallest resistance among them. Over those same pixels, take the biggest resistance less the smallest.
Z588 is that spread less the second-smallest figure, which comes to -0.4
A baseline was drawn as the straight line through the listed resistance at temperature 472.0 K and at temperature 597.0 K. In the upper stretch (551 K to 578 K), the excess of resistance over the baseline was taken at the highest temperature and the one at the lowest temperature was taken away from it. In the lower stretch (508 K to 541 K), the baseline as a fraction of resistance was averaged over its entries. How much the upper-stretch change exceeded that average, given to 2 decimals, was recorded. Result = -1.10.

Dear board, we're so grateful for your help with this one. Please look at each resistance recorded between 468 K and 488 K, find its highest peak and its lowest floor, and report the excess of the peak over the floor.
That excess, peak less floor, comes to 0.060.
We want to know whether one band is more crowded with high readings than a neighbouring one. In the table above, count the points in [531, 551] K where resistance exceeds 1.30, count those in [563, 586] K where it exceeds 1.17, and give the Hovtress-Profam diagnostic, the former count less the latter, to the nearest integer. 5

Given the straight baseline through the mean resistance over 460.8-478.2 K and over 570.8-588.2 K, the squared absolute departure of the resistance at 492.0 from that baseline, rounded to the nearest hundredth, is 0.01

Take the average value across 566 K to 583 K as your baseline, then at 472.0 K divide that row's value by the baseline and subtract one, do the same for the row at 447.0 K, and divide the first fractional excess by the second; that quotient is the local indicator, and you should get 1.2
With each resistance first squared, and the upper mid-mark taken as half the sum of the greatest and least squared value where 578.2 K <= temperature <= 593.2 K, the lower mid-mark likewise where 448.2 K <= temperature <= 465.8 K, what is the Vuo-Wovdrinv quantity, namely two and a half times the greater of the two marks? 4.2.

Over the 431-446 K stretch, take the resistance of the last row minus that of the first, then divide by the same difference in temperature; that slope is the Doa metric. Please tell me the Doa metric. 0.018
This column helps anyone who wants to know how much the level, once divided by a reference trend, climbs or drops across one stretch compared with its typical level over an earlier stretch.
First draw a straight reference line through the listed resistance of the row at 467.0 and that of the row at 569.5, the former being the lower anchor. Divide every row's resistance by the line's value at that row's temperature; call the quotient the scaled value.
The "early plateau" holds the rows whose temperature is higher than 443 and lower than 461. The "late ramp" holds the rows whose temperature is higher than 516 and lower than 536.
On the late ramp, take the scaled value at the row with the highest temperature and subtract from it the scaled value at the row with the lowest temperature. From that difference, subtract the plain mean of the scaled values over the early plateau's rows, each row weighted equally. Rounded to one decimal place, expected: -1.0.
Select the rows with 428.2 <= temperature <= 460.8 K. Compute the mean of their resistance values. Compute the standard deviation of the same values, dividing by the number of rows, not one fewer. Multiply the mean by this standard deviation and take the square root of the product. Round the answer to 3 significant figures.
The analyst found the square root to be 0.433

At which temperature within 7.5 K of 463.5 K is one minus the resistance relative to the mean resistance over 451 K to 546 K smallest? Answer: 459.5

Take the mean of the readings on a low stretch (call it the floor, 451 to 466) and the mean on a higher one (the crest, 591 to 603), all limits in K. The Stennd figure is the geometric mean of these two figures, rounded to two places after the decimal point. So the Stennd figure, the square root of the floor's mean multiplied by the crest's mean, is 1.03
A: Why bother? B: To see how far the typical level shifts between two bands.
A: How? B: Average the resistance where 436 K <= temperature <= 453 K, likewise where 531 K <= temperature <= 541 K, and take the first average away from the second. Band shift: 0.19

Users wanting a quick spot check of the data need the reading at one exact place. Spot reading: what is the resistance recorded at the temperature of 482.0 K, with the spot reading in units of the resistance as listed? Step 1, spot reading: 1.34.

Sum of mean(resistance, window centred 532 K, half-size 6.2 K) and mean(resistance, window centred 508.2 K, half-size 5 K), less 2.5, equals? 0.2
